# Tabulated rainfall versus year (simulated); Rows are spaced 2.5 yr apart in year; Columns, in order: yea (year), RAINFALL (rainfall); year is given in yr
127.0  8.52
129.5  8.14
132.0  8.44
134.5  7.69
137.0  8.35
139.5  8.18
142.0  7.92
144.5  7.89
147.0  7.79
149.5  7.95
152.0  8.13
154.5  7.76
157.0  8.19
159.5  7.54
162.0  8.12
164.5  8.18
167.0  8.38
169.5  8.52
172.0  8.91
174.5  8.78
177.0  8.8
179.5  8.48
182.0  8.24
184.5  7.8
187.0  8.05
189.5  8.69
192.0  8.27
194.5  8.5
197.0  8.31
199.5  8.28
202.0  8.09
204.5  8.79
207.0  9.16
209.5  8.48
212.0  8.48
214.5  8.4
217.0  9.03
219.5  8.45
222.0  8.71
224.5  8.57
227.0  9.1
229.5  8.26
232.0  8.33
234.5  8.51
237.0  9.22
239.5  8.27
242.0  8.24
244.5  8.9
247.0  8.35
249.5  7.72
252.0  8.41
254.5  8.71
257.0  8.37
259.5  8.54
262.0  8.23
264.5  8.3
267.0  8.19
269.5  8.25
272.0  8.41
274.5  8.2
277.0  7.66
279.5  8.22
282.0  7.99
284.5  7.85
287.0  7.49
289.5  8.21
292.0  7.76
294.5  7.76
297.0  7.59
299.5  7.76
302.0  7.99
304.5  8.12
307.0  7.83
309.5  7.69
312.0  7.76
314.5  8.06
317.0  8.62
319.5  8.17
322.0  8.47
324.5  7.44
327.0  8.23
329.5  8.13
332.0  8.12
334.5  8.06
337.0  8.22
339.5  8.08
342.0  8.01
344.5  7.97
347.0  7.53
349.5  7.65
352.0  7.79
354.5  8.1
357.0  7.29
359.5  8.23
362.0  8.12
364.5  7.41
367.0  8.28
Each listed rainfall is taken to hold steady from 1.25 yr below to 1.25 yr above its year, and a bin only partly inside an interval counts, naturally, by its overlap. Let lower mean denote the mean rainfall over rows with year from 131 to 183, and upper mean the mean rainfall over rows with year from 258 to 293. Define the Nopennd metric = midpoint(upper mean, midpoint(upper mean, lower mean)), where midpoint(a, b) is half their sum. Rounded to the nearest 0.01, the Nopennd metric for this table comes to 8.12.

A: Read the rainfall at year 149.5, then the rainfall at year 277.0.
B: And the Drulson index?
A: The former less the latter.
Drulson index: 0.29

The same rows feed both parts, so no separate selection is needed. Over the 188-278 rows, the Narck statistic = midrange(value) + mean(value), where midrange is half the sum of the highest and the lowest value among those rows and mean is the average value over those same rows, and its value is 16.9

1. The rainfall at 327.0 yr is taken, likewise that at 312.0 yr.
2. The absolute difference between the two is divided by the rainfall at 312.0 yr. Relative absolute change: 0.061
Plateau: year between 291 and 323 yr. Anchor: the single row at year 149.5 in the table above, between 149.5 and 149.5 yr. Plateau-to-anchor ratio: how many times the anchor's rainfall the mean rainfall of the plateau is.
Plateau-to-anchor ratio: 1.00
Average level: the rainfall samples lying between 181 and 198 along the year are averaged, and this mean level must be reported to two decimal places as 8.27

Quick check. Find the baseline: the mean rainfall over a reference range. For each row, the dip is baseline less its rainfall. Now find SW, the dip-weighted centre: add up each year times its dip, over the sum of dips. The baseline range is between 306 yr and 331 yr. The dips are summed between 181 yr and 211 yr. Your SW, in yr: 200.8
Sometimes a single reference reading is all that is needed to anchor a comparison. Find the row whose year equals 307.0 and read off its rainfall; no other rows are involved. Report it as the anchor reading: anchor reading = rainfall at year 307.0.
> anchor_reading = 7.83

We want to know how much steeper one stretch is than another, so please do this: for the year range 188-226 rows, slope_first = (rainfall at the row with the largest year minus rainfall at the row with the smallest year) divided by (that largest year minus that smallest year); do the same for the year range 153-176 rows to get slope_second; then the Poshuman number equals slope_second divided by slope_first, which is -14.9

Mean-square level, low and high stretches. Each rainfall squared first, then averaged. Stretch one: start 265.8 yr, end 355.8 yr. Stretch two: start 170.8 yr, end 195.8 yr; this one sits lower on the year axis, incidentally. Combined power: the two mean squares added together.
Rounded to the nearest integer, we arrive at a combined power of 135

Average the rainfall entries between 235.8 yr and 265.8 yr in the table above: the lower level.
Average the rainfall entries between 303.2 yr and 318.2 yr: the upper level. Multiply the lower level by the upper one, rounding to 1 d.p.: 67.6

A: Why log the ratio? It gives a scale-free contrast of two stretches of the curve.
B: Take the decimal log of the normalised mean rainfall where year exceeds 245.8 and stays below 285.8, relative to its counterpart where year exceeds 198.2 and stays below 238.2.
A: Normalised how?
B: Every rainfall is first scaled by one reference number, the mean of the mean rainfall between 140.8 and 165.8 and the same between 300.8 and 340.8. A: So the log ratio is -0.021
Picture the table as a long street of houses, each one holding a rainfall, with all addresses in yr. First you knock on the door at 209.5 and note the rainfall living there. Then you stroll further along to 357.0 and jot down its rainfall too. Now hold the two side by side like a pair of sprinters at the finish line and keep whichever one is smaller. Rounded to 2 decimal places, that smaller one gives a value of 7.29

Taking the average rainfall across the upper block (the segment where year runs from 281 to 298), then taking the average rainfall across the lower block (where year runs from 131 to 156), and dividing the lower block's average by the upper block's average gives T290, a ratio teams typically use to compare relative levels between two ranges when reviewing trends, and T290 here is 1.026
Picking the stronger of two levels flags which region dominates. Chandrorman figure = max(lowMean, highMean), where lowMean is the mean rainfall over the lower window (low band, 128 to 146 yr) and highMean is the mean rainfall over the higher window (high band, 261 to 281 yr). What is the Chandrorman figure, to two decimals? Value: 8.18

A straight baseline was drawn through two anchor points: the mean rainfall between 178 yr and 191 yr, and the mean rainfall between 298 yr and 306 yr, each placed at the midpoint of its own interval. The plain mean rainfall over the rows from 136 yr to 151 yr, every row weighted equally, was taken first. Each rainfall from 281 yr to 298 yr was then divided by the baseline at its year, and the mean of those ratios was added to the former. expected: 8.99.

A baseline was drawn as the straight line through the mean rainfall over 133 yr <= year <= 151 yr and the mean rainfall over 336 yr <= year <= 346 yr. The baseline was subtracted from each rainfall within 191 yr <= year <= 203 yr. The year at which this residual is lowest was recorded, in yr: 202.0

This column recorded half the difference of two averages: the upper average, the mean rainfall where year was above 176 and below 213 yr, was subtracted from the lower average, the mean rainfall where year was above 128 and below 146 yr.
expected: -0.17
